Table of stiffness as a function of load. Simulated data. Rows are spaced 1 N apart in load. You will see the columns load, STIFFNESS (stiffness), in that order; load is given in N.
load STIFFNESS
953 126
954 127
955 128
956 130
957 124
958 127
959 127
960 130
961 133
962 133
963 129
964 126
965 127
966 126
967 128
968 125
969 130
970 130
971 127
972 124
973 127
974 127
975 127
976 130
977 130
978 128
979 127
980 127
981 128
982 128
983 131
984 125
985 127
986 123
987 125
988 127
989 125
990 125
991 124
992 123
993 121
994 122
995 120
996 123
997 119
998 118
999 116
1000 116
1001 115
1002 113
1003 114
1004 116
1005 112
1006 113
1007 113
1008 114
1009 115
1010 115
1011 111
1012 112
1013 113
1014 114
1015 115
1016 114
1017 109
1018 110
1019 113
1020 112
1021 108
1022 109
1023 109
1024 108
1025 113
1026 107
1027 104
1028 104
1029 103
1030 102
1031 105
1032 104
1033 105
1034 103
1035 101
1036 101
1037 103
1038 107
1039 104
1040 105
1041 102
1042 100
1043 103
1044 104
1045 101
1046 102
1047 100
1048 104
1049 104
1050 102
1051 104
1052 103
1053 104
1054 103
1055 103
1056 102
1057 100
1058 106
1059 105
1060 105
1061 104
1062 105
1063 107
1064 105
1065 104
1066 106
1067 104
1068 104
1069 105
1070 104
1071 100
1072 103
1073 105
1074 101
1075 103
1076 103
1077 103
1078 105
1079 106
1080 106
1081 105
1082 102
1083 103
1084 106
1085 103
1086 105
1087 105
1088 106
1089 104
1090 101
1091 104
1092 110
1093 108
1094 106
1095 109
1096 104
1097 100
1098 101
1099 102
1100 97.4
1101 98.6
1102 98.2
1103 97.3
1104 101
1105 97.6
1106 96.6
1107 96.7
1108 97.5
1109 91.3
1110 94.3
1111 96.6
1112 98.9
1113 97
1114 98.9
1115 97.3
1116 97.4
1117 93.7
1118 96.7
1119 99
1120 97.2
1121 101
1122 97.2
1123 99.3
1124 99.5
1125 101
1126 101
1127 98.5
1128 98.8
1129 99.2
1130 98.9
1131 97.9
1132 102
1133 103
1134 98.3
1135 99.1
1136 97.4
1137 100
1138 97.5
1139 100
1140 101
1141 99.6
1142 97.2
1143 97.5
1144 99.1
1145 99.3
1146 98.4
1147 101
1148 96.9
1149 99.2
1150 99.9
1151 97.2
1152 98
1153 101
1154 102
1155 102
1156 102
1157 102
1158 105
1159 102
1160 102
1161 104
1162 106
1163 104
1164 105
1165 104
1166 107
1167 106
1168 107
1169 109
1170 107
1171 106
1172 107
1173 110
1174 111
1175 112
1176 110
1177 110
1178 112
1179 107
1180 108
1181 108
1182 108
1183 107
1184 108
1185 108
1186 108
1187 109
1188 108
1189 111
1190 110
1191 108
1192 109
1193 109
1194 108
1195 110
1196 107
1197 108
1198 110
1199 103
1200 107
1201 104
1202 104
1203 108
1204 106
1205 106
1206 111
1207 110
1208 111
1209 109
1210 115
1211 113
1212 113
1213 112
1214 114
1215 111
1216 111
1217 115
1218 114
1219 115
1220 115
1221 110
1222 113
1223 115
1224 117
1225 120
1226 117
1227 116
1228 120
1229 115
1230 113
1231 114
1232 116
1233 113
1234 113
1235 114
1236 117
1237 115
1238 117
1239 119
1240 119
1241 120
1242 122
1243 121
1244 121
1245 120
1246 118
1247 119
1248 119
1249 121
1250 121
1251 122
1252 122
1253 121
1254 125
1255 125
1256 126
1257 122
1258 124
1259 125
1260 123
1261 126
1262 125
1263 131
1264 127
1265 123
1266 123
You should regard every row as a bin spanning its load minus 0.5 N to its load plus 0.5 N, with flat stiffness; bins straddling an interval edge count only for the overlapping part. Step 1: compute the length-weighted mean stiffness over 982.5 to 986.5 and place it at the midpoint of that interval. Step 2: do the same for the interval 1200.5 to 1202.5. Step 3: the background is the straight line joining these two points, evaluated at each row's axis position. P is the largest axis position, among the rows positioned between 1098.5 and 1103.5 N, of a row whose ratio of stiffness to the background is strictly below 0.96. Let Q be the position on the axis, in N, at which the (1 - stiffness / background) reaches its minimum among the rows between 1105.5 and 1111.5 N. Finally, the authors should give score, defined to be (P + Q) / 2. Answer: 1105.5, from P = 1103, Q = 1108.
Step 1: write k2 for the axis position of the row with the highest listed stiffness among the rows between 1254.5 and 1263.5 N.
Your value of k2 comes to 1263 N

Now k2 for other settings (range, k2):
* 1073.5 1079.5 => 1079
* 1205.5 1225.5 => 1225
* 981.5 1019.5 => 983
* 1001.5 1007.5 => 1004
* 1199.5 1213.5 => 1210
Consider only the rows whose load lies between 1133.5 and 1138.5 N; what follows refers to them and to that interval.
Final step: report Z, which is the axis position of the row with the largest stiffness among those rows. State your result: 1137 N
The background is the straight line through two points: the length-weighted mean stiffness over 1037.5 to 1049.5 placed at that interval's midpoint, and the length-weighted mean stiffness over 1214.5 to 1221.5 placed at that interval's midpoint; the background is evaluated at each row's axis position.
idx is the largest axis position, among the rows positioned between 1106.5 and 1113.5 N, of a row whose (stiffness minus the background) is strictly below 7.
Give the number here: 1113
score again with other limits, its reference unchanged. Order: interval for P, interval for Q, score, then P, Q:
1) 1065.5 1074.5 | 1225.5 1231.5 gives 1151.0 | 1074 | 1228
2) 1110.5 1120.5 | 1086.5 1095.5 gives 1106.0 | 1120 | 1092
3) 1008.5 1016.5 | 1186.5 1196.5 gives 1102.5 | 1016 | 1189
